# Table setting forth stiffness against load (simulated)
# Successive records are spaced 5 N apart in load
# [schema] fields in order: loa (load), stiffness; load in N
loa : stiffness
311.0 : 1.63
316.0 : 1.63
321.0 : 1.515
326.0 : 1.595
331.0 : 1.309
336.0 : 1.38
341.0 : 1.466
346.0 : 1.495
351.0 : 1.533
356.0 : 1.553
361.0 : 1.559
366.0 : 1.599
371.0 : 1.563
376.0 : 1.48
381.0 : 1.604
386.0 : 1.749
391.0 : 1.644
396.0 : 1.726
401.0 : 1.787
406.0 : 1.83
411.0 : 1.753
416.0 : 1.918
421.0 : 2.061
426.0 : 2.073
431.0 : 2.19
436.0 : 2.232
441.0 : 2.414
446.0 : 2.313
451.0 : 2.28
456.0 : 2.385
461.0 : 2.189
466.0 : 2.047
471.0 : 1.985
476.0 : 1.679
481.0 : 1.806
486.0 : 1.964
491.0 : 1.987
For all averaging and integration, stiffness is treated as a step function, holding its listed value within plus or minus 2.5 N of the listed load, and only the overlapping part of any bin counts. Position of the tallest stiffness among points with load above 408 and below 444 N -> 441.0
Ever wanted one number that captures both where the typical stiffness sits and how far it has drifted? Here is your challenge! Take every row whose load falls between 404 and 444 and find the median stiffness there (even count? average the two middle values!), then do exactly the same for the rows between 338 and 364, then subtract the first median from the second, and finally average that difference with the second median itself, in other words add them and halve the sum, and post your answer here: 0.50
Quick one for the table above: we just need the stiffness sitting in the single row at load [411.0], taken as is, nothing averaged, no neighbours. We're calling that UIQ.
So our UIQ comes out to 1.753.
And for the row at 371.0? 1.563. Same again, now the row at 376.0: 1.48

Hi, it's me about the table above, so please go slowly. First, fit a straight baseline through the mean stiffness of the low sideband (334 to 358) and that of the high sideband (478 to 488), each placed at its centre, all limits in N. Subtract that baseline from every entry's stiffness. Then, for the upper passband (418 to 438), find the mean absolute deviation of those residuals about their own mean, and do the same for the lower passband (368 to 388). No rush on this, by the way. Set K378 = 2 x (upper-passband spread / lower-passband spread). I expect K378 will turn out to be 1.8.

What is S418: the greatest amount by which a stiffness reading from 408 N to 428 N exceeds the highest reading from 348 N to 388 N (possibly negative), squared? 0.10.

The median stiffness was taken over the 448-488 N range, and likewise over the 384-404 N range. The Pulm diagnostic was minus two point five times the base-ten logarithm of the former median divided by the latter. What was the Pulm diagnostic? -0.16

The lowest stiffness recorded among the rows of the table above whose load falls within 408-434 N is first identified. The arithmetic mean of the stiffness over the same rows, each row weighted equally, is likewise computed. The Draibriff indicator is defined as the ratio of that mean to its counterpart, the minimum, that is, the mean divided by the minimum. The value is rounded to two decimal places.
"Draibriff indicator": 1.14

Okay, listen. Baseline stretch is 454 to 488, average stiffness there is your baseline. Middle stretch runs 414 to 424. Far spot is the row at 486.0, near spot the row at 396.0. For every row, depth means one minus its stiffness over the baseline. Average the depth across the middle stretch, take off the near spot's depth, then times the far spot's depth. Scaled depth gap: -0.003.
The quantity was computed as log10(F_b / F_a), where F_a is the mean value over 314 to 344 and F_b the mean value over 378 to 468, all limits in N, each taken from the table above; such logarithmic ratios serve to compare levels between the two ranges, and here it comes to 0.13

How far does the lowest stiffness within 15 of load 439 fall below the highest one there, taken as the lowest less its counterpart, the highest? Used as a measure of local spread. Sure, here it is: -0.34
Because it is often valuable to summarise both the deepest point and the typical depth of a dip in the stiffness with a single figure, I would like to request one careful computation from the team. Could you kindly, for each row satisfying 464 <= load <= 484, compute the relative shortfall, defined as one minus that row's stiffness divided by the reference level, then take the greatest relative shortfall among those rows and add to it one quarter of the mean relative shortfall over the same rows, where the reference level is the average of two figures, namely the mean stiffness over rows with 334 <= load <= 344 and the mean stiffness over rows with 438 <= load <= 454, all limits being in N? 0.11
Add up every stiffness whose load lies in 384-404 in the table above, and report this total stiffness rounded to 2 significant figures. 6.9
